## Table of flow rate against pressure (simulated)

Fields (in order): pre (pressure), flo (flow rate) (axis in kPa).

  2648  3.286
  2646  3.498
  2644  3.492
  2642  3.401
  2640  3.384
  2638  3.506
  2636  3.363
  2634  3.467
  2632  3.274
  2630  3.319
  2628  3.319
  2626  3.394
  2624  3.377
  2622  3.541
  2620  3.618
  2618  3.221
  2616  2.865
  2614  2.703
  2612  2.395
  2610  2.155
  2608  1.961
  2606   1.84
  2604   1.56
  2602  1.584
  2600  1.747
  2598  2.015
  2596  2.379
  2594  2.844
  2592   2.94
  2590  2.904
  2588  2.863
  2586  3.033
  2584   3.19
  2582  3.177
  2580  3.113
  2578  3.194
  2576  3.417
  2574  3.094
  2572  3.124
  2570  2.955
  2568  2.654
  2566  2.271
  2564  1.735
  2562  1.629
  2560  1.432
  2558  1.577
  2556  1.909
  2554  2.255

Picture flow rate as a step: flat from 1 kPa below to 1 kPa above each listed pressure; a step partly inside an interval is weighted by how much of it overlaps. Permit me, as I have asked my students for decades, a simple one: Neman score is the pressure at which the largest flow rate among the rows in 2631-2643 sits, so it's 2638 kPa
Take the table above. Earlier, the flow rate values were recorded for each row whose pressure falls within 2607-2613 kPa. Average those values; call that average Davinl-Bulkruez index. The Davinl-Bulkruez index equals 2.2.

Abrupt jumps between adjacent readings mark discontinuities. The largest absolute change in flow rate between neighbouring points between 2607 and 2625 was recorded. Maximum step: 0.40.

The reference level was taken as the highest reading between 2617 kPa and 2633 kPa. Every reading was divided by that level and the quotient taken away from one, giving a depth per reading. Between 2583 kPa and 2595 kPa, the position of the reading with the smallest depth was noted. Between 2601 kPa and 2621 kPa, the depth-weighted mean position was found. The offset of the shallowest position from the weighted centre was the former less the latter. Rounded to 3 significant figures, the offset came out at -23.9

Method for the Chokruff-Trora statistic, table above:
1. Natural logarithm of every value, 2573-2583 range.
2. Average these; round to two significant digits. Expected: 1.2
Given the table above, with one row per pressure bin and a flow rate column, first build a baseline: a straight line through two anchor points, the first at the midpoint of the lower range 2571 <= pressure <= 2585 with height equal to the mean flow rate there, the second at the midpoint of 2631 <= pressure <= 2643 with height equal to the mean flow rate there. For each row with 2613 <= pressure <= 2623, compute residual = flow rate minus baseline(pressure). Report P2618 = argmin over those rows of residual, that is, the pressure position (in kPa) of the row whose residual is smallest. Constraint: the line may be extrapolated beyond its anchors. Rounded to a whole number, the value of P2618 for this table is 2614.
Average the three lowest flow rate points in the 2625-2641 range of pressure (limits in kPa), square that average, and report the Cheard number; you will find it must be 11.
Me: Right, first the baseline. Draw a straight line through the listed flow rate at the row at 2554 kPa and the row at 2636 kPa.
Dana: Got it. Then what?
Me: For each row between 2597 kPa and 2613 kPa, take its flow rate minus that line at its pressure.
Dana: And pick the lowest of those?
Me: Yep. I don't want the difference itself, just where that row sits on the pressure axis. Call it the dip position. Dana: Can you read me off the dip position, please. 2604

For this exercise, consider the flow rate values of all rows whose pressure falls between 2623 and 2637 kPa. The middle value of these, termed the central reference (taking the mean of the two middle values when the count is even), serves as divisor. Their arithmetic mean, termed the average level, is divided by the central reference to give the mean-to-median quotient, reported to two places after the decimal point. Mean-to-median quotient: 1.00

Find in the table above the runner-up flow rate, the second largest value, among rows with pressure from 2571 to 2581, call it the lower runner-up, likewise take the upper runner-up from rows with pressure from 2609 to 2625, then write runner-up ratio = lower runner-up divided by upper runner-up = 0.90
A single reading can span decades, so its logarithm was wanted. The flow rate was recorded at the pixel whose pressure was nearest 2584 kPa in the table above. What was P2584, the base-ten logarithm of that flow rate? 0.50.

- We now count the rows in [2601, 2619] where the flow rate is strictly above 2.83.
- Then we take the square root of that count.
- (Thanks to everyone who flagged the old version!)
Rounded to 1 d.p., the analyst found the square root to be 1.4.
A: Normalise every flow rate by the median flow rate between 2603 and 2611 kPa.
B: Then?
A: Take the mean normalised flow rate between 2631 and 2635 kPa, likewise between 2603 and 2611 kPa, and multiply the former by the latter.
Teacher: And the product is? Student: 1.75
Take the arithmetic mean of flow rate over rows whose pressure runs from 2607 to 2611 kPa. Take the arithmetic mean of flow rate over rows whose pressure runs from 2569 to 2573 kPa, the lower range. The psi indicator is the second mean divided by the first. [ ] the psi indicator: 1.5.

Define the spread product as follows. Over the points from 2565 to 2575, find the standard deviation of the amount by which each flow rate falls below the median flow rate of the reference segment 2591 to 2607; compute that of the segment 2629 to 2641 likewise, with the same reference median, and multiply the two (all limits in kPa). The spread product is 0.03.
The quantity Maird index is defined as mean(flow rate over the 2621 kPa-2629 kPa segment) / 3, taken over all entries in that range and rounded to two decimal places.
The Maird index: 1.14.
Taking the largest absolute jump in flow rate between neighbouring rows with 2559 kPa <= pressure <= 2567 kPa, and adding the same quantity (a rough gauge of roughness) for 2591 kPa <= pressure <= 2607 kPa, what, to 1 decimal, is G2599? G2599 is 1.0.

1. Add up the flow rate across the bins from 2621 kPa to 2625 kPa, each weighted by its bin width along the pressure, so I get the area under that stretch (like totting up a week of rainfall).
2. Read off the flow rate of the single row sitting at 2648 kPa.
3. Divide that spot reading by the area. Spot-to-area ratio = 0.24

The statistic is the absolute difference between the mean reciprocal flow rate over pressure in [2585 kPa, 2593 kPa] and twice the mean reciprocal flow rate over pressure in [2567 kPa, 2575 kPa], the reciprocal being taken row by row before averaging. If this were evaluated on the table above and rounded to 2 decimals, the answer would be 0.34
